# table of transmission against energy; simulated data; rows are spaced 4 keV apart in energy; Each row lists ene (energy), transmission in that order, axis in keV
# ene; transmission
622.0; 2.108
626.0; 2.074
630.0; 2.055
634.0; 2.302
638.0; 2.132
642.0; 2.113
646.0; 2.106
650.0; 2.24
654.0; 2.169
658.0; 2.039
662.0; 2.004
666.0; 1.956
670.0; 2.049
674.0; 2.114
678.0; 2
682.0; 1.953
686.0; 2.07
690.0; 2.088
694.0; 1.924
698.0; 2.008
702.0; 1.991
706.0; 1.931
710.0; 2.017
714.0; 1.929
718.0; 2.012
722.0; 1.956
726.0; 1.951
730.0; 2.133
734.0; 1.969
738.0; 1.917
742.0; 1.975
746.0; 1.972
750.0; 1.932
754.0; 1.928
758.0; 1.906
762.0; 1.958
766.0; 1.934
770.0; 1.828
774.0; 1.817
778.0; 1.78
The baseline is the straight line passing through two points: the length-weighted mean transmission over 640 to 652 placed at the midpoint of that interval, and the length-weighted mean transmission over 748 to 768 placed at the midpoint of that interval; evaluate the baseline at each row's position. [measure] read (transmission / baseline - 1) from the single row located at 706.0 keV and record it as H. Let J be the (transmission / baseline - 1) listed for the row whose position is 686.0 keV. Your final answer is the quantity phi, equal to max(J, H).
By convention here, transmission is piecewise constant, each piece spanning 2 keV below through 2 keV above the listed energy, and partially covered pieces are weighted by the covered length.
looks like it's -0.002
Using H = -0.05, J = -0.002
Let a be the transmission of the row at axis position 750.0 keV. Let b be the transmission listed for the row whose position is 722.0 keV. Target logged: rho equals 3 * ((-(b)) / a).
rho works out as -3.0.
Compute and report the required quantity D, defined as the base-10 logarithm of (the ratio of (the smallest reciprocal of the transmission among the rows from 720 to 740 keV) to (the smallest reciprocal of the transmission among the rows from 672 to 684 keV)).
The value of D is 0.00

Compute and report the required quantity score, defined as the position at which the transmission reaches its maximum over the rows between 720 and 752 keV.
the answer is 730.0 keV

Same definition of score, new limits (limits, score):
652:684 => 654.0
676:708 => 690.0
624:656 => 634.0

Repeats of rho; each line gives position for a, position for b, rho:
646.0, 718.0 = -2.9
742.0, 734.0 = -3.0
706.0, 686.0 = -3.2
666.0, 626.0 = -3.2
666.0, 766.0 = -3.0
